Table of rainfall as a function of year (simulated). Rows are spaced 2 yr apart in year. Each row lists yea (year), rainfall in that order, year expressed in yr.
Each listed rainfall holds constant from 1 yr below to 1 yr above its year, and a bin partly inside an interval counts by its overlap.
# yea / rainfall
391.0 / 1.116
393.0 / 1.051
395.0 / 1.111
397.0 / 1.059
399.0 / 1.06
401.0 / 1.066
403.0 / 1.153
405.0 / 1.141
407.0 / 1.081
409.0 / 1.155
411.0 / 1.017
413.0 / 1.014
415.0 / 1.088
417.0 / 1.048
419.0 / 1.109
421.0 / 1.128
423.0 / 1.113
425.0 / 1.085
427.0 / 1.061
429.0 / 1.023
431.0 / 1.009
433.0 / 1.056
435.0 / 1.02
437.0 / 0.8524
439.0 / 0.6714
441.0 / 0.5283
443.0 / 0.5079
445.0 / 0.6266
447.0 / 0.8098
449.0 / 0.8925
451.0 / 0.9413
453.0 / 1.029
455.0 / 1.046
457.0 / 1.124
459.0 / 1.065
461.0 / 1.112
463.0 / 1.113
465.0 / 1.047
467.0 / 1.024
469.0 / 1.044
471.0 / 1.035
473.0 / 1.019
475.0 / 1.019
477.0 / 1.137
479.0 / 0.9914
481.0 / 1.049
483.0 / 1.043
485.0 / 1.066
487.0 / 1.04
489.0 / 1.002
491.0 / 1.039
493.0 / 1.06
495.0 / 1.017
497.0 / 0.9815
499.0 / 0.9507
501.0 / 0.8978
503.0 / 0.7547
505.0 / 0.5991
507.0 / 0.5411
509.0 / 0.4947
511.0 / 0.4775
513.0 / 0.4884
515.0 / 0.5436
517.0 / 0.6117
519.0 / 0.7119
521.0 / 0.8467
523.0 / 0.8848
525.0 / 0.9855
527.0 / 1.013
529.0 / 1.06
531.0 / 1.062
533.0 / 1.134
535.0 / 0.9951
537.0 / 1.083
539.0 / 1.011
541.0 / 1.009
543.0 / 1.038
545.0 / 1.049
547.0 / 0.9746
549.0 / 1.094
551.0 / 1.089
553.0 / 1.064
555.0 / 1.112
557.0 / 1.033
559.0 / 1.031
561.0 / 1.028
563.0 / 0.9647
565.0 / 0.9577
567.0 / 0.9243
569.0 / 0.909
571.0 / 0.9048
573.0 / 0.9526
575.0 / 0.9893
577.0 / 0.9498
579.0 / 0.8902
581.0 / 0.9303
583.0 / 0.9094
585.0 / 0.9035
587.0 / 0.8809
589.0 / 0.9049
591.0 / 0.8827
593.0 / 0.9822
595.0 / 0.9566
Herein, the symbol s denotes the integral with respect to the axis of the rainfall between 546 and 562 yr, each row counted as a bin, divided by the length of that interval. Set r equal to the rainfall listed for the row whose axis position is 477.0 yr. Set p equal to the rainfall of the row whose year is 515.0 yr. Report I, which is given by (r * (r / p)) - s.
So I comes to 1.32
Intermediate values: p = 0.5436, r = 1.137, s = 1.05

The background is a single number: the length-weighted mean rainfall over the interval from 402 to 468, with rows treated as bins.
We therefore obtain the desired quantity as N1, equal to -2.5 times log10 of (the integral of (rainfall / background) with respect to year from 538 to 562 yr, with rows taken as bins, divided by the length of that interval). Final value -0.06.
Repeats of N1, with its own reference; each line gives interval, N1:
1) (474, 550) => 0.09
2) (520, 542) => -0.02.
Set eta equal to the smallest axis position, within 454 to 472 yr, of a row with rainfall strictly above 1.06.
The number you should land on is 457.0 yr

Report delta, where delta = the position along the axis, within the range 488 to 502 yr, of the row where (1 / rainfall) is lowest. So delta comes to 493.0 yr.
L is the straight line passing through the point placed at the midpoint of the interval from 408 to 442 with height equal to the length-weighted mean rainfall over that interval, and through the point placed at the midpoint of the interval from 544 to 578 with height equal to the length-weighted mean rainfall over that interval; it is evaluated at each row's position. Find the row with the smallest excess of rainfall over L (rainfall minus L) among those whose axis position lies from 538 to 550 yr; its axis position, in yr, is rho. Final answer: 547.0 yr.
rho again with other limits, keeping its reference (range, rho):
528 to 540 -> 535.0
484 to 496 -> 489.0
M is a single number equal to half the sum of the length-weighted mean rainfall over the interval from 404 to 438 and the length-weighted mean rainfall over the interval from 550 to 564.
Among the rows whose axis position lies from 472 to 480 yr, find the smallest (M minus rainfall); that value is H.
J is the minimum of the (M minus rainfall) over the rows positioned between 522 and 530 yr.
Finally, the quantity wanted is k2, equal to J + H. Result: -0.092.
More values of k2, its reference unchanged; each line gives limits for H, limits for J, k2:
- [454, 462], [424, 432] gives -0.104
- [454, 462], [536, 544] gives -0.102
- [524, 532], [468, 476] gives -0.001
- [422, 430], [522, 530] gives -0.068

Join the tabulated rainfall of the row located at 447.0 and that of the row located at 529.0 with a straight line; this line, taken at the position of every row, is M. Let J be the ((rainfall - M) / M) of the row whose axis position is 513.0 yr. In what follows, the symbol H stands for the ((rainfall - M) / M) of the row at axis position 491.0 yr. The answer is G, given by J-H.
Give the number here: -0.6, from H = 0.1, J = -0.5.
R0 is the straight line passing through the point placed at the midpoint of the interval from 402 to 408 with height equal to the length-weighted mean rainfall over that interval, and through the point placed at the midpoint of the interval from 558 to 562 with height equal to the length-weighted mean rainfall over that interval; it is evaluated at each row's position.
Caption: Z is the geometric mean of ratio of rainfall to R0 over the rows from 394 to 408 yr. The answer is 0.97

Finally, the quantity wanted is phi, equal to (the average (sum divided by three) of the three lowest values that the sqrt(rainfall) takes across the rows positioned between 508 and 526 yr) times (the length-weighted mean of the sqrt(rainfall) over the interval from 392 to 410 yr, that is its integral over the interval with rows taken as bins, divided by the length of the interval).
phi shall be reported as 0.73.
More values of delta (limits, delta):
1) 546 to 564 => 555.0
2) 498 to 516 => 499.0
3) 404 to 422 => 409.0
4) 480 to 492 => 485.0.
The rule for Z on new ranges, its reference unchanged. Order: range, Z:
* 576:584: 0.90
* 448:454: 0.87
